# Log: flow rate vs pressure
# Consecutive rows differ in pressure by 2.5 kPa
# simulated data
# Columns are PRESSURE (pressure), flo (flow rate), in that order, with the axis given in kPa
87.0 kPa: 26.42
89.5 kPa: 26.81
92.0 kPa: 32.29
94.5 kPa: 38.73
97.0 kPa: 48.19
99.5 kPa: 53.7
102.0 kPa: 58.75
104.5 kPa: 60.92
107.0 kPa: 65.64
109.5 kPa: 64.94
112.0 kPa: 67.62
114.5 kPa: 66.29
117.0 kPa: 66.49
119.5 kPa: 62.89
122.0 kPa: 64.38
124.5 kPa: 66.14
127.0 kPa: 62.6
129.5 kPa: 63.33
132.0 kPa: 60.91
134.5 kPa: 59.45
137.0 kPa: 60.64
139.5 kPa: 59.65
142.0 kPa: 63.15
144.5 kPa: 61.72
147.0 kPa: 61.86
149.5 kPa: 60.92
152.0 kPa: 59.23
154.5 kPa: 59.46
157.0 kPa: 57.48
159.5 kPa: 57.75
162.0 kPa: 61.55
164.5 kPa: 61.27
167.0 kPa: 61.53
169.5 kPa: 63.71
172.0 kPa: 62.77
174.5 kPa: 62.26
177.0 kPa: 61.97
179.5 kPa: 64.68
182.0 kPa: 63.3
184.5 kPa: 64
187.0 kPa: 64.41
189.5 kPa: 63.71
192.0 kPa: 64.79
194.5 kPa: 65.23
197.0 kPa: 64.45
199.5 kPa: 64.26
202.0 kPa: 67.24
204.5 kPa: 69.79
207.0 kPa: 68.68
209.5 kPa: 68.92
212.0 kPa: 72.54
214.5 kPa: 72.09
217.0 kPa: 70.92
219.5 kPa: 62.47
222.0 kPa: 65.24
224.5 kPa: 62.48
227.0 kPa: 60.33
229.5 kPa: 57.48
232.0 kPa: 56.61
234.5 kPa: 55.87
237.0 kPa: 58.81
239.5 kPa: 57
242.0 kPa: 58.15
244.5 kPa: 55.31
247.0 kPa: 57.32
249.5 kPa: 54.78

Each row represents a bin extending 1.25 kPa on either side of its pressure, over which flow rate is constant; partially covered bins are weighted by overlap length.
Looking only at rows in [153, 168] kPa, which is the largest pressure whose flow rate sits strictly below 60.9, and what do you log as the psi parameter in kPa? 159.5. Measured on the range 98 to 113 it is 102.0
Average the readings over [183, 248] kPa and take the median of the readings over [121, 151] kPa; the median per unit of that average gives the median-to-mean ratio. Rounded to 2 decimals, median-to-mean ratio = 0.97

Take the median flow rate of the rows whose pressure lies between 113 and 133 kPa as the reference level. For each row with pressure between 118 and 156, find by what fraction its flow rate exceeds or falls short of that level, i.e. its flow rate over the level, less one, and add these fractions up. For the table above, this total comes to -0.49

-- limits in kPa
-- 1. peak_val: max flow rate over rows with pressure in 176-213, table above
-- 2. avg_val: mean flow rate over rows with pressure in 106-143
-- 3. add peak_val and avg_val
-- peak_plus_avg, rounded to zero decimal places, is 136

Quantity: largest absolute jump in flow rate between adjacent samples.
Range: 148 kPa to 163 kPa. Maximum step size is 3.8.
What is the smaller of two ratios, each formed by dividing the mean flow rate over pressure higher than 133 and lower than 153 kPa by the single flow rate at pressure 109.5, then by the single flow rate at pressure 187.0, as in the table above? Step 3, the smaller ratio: 0.94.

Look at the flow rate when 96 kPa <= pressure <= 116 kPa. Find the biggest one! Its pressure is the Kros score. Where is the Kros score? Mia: 112.0 kPa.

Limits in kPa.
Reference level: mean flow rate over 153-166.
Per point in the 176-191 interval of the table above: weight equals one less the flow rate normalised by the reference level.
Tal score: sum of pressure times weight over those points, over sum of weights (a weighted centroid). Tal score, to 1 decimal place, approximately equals 183.7 kPa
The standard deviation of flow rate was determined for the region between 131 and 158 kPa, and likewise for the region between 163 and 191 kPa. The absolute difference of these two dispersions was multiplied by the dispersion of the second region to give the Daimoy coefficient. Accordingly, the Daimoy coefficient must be 0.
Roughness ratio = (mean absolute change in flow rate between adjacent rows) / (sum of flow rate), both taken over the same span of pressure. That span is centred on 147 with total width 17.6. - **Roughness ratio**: 0.0031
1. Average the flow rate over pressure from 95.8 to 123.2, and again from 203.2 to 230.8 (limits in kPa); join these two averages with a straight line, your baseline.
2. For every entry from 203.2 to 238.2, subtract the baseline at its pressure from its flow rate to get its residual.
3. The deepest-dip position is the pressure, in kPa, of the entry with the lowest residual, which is 234.5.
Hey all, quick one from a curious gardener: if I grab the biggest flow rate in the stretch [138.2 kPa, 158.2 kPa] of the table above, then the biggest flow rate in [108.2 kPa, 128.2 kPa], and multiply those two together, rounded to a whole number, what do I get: 4270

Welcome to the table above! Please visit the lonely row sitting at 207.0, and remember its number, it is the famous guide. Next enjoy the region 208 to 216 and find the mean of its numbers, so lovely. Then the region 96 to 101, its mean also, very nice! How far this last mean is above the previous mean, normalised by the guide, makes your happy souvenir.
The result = -0.29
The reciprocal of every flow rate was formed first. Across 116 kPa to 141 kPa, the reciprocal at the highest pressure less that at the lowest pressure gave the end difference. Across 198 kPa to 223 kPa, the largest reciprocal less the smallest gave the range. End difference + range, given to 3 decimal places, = 0.004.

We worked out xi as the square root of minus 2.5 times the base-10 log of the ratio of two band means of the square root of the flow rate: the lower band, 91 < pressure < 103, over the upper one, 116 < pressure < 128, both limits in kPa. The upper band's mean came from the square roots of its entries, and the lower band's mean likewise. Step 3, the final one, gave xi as 0.43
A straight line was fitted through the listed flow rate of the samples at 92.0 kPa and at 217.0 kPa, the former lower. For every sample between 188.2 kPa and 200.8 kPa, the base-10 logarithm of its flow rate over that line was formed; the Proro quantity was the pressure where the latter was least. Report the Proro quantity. 199.5 kPa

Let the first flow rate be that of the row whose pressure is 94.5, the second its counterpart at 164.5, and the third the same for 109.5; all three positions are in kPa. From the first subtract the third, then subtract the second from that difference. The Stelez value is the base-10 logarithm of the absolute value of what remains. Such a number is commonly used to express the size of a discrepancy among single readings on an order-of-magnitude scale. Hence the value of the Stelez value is 1.94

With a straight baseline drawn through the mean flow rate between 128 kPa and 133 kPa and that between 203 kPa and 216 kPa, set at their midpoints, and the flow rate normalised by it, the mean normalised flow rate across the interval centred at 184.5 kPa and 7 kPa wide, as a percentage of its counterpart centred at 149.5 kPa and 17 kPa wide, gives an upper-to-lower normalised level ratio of 100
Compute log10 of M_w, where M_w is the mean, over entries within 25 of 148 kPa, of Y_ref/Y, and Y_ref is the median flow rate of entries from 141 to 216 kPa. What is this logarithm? 0.016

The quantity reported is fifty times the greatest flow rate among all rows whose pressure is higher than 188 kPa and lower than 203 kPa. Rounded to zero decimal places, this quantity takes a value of 3362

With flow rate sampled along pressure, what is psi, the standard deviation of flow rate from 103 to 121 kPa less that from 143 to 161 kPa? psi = 0.5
